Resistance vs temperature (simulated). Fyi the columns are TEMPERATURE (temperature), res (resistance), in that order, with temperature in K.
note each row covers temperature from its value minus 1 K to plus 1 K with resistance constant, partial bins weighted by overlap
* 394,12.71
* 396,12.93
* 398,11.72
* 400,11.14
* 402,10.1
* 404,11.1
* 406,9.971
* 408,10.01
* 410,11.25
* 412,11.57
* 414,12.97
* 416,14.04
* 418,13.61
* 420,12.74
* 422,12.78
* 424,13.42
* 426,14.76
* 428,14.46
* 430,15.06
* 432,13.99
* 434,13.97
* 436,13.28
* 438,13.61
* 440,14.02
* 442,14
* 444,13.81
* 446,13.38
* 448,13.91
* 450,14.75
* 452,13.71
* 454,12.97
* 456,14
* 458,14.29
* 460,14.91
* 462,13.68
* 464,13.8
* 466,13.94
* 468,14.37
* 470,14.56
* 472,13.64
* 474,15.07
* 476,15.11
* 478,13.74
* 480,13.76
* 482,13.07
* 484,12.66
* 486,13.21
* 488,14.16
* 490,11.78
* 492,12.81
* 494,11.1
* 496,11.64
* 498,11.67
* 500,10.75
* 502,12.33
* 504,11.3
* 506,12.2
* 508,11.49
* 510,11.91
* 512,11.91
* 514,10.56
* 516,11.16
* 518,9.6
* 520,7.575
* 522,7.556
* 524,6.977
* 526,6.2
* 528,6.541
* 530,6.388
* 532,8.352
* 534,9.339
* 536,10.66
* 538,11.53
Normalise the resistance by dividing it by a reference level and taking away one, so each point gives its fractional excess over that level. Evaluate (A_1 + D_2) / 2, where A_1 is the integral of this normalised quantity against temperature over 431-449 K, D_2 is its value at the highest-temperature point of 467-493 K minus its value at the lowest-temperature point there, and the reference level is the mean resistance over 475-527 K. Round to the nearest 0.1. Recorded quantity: 1.8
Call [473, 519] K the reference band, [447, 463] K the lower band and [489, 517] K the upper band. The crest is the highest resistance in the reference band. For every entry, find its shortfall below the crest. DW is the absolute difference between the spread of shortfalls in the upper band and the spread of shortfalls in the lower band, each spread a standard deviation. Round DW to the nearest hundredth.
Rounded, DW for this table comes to 0.01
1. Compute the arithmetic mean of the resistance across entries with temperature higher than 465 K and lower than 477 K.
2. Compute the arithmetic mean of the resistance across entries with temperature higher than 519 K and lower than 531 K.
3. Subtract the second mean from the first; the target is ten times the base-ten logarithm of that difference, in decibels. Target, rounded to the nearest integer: 9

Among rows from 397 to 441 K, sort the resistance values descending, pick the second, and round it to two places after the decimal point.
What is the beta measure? 14.76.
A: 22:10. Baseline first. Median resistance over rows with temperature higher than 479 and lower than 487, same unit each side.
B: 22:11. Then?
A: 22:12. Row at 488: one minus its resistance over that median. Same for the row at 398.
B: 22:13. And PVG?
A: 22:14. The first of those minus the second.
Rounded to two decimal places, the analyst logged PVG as -0.19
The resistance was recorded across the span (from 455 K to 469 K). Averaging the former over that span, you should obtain 14.1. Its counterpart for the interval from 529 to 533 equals 7.4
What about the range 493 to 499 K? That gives 11.5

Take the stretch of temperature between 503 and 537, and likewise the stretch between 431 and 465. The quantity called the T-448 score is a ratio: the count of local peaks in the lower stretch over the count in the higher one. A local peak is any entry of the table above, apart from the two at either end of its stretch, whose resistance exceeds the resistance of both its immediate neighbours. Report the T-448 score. 1.00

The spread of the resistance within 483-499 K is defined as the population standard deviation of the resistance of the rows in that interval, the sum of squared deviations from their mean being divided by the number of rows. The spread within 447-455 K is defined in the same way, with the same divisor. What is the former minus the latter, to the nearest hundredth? 0.31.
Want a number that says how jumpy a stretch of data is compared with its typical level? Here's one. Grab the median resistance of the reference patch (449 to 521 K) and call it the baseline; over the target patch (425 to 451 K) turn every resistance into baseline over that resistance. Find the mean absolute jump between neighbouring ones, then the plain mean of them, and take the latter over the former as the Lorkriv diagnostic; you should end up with 31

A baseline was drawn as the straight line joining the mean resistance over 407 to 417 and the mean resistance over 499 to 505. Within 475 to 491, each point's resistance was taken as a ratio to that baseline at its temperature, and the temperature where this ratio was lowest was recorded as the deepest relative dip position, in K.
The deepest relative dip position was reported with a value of 490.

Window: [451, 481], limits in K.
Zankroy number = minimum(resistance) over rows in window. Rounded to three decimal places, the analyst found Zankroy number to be 12.970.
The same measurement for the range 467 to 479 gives 13.640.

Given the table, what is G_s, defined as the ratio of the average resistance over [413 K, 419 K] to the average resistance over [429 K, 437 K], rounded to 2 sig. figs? 0.96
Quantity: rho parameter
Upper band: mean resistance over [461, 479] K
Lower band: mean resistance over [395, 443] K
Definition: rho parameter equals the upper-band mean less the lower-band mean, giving 1.4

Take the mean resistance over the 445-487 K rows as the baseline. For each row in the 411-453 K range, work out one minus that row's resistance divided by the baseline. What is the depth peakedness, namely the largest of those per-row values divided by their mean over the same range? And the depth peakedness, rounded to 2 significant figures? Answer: 11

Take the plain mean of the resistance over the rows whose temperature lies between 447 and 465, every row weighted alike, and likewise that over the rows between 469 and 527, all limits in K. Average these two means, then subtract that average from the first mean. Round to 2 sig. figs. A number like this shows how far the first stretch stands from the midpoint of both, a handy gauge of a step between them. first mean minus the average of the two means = 1.1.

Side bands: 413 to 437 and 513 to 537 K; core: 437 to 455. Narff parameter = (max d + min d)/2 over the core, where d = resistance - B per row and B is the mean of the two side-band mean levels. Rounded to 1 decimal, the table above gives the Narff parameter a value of 2.8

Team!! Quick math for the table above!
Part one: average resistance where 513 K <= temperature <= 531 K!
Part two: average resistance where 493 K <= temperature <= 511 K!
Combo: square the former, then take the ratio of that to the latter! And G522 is 6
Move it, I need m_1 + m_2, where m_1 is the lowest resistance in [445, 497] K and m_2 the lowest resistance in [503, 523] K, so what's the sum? 18.7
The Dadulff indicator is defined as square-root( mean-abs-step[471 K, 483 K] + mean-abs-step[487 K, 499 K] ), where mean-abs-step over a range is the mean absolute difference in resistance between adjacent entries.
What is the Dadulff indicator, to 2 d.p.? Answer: 1.36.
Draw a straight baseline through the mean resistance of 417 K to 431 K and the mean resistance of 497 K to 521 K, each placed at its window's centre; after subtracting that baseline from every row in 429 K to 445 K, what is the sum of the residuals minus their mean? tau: 4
